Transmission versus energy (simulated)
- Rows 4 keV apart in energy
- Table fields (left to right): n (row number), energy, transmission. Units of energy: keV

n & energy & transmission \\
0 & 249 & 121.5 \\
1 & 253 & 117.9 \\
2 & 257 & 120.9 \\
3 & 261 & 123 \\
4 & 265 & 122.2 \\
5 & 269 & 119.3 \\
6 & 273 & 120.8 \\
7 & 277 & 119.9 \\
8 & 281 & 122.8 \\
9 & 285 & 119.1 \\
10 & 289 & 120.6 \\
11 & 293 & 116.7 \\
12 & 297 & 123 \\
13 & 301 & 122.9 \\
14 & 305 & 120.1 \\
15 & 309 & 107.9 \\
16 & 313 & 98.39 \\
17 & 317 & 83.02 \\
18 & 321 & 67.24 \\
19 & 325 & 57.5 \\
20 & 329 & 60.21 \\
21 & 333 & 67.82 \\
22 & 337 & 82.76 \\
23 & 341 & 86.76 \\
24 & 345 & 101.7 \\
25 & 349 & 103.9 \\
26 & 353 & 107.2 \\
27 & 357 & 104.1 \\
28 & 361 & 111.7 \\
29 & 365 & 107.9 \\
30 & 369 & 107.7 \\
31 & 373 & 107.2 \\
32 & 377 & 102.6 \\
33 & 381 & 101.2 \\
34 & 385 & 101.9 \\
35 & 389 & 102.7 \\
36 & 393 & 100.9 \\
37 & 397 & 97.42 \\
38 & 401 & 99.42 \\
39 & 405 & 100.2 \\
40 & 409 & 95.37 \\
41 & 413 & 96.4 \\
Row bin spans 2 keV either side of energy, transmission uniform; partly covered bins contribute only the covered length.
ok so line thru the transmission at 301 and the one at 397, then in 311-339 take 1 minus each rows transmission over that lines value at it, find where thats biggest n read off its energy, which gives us 325 keV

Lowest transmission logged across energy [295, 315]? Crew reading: 98.39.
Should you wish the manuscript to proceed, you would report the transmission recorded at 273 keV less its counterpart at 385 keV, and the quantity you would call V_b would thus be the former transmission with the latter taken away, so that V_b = 19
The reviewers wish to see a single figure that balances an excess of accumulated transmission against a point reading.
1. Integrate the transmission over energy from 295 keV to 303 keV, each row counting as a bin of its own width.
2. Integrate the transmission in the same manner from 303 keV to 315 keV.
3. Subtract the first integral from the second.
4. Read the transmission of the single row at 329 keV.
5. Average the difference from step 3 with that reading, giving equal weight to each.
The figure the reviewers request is 191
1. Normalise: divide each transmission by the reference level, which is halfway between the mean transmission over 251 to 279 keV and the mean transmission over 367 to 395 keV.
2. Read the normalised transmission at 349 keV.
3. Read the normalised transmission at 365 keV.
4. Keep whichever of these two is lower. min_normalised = 0.93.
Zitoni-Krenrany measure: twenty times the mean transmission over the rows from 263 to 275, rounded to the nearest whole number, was 2415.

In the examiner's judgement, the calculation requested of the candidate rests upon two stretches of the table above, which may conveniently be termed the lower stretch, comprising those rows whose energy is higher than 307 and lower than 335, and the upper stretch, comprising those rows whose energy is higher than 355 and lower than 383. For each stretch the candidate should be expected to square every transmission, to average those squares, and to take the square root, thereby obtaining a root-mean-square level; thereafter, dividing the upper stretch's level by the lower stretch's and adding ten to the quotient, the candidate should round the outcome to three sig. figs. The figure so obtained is 11.3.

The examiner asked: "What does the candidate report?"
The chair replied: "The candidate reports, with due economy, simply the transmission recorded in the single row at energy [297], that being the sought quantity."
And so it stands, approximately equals 123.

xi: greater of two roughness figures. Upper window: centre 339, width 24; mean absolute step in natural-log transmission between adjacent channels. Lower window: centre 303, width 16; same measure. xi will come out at 0.11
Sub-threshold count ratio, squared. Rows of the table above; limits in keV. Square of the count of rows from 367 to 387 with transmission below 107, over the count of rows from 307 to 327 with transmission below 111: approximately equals 0.36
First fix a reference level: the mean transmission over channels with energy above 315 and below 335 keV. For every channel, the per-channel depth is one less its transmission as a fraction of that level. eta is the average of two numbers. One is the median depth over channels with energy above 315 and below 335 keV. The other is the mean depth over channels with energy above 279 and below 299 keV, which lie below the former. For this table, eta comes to -0.40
